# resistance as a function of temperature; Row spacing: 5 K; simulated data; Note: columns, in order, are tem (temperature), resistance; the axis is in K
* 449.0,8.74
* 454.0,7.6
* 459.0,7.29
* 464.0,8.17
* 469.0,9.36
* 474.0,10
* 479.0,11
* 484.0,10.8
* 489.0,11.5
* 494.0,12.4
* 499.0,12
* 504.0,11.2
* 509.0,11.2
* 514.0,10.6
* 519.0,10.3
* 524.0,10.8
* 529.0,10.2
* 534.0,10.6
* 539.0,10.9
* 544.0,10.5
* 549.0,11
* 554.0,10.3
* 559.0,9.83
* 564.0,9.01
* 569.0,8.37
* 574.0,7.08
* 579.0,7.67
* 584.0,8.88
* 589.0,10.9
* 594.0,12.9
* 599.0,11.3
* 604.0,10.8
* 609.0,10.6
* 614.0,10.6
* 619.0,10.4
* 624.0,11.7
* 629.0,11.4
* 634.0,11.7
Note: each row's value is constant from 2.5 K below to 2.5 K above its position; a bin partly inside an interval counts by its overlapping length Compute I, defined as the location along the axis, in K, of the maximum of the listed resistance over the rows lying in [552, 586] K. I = 554.0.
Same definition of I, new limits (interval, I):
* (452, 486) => 479.0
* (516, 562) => 549.0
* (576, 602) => 594.0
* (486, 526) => 494.0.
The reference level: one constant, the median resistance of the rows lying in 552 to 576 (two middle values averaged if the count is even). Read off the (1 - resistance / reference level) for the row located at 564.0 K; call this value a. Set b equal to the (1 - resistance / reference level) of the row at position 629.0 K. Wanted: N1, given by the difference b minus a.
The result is -0.27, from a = 0.0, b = -0.27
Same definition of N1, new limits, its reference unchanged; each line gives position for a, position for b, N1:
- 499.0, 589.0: 0.12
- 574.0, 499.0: -0.55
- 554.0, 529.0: 0.01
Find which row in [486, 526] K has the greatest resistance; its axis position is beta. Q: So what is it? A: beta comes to 494.0 K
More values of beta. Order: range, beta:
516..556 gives 549.0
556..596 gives 594.0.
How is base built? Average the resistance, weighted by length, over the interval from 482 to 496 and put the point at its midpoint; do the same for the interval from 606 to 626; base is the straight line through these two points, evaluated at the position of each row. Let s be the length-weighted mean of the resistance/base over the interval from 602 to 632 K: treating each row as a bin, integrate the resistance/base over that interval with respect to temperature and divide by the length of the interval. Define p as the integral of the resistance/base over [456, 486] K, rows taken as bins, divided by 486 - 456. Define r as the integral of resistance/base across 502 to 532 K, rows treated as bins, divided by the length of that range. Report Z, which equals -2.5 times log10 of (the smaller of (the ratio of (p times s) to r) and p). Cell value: 0.24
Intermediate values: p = 0.80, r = 0.94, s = 1.01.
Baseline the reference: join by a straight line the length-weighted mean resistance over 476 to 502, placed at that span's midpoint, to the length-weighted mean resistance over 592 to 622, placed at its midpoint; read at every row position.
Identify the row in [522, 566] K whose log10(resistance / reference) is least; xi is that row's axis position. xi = 564.0 K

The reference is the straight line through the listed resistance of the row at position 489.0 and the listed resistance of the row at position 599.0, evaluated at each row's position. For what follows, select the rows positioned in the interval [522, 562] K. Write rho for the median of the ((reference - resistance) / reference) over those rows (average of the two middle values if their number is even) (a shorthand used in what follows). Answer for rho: 0.075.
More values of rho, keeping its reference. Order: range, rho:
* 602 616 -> 0.060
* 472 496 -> 0.045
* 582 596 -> 0.037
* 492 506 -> -0.045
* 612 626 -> 0.060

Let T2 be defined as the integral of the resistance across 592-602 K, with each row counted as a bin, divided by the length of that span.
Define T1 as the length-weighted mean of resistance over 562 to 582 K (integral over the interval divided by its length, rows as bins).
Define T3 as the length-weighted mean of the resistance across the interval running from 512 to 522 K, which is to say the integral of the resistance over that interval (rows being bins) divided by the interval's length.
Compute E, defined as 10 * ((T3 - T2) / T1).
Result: -1.9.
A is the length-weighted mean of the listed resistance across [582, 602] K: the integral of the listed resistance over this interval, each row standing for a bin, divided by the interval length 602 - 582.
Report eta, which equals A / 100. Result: 0.110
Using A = 11.0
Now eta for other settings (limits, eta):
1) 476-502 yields 0.115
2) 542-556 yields 0.106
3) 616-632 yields 0.112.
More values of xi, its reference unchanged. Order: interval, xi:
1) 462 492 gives 464.0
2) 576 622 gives 579.0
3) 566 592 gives 574.0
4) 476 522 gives 519.0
